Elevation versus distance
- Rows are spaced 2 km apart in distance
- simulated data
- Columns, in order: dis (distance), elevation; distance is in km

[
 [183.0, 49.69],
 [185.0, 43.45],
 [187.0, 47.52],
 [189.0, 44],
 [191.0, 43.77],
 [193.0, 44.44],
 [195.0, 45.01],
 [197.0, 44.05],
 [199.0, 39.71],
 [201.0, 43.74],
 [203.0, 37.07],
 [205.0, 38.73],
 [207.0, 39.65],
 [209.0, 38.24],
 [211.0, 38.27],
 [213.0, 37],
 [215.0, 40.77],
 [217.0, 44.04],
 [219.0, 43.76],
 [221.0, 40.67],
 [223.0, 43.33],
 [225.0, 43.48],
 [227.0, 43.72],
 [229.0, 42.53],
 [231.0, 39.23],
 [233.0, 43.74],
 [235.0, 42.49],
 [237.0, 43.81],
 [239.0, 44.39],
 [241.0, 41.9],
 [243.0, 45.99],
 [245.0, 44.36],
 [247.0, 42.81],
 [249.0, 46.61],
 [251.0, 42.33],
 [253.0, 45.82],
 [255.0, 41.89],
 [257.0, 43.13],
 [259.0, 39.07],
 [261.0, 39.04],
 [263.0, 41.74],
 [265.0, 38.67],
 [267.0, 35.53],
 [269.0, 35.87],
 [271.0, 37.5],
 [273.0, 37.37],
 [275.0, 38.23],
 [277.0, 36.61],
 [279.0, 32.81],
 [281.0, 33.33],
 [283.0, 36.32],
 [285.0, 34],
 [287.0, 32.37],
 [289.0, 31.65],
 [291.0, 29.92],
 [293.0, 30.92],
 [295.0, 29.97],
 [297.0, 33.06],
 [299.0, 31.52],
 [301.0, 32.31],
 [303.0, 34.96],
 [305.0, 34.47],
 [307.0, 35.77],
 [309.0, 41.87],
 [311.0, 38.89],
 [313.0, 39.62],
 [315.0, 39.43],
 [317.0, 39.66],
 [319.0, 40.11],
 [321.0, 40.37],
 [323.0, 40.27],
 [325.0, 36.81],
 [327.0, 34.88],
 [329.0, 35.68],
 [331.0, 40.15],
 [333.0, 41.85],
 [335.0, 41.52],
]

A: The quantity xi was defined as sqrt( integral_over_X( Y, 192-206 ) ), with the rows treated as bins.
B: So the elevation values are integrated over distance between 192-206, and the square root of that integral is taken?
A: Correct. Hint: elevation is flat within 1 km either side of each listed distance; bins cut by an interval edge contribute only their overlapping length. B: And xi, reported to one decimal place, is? 24.2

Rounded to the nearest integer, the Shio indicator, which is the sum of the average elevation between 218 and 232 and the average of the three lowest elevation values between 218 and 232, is 83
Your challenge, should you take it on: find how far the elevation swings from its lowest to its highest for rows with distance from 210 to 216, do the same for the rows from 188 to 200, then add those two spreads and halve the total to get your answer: 5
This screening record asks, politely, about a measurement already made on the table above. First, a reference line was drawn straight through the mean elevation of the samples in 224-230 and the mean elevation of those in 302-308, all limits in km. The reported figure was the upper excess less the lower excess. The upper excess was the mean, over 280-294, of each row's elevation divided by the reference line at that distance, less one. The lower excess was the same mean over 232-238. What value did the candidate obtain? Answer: -0.14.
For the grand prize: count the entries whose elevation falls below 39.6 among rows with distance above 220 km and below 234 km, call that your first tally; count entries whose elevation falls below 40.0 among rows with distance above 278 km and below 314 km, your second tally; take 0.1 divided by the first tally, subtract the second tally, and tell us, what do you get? -17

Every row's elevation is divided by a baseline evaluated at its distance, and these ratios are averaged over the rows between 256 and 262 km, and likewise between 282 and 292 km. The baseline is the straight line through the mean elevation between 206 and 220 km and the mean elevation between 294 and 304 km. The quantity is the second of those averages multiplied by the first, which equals 1.10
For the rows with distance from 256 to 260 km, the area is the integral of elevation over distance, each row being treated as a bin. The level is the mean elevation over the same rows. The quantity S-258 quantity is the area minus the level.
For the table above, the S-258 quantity 123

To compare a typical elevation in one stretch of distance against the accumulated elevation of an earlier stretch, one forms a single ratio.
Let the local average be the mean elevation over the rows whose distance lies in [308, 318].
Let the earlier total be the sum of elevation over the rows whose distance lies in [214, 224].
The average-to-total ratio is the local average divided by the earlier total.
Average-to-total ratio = 0.188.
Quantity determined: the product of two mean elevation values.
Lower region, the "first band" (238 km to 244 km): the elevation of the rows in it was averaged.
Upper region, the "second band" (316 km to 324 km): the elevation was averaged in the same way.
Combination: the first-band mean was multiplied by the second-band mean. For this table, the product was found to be 1768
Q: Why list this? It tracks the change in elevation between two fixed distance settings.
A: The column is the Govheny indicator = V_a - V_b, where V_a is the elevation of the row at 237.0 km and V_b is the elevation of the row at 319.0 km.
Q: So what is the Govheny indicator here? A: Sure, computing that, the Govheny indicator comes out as 3.7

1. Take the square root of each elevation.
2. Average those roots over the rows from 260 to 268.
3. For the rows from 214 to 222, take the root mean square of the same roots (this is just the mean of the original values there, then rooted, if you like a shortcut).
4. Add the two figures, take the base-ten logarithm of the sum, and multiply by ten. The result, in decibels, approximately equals 11.0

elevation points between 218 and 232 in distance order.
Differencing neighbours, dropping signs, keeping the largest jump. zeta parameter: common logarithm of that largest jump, 0.52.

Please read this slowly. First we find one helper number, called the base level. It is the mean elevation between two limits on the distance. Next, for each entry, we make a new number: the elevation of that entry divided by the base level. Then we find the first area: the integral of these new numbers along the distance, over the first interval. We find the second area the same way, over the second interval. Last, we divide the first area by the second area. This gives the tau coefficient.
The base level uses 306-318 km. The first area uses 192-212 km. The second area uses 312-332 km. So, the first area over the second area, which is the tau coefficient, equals 1.057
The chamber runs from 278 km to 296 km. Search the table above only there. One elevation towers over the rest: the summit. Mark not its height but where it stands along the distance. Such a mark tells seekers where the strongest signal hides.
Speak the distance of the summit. 283.0 km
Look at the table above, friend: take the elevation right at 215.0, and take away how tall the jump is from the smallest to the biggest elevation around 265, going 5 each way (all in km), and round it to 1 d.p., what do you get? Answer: 34.6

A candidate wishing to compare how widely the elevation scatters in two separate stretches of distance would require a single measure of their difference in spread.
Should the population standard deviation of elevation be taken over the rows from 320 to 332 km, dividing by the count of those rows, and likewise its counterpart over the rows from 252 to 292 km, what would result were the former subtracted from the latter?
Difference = 1.7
